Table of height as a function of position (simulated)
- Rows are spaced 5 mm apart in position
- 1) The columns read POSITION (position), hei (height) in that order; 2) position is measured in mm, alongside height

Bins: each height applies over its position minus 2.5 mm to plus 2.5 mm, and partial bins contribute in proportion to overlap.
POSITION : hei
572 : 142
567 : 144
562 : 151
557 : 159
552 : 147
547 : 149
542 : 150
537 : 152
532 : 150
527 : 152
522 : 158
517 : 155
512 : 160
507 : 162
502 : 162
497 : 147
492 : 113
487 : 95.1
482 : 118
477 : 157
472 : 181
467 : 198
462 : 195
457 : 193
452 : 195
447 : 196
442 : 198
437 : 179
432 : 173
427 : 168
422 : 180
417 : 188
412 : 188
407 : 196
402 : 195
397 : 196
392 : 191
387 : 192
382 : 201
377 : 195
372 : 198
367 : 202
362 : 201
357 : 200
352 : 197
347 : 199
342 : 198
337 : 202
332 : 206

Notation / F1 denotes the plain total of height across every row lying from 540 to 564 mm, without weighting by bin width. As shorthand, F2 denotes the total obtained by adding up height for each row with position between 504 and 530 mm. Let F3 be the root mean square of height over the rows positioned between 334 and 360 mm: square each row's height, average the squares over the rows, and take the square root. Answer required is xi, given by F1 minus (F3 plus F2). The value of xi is -230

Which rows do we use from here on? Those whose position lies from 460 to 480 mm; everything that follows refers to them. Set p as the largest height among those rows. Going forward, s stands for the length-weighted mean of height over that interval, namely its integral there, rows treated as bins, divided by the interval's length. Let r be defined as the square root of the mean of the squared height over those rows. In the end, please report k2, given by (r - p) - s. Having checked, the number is -195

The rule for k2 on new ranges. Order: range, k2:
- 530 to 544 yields -152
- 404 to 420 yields -196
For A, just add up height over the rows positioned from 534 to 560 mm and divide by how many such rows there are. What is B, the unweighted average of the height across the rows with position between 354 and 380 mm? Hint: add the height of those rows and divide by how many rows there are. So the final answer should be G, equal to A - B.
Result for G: -48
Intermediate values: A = 151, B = 199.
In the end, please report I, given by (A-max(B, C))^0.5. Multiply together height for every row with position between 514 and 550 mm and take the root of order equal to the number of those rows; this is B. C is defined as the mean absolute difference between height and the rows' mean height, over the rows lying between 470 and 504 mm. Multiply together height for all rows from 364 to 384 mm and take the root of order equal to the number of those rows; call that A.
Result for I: 6.8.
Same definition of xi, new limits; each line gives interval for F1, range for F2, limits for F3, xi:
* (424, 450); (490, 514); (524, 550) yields 19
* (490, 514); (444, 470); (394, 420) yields -426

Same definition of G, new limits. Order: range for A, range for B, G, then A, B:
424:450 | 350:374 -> -17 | 183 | 200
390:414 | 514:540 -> 40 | 193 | 153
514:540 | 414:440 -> -24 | 153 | 178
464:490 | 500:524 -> -10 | 150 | 159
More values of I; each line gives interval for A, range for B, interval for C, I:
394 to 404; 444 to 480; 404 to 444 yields 2.9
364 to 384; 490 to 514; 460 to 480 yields 7.2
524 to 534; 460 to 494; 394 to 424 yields 2.3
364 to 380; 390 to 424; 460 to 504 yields 2.8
